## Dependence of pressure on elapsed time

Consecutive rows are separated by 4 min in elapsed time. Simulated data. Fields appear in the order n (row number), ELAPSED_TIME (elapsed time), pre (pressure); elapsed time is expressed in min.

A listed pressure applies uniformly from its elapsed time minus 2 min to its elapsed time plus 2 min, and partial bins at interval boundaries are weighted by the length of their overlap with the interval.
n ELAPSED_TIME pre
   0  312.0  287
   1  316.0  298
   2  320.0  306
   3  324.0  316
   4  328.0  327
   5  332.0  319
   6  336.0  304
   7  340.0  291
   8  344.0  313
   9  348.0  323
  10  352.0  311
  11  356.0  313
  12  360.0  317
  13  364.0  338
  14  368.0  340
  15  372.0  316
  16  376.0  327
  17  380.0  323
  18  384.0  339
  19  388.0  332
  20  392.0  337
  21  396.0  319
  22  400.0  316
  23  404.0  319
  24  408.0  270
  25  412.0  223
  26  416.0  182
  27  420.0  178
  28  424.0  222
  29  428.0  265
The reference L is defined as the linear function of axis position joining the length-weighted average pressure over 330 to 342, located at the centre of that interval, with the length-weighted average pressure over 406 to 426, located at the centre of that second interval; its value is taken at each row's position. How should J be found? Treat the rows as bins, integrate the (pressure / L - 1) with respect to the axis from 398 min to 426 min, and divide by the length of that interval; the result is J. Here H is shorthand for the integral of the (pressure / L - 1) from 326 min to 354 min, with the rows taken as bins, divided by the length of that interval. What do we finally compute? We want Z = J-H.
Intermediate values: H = 0.042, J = 0.11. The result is 0.1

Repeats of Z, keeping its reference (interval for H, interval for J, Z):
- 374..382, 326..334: -0.2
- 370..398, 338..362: -0.2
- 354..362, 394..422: 0.0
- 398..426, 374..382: 0.2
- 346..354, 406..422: -0.1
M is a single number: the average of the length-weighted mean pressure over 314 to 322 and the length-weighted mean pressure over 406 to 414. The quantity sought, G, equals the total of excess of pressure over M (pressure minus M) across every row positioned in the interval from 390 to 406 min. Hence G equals 194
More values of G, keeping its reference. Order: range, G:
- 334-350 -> 134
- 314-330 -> 150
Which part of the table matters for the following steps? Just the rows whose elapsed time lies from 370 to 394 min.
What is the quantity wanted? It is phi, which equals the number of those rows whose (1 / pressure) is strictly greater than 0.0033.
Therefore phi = 0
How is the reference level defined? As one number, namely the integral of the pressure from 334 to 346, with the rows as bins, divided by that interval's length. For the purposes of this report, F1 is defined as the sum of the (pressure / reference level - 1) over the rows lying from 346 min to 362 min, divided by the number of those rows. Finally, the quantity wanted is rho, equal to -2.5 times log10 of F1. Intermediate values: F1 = 0.04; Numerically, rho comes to 3.39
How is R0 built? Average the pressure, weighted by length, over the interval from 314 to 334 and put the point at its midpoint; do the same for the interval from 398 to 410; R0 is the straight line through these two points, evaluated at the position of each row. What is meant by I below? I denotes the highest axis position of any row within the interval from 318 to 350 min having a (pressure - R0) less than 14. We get 348.0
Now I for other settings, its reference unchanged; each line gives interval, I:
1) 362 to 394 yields 372.0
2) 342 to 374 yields 372.0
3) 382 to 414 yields 412.0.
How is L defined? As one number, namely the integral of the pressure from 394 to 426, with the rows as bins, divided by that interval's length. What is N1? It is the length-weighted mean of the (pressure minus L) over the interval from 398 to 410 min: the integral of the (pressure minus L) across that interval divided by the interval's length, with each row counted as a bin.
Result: 48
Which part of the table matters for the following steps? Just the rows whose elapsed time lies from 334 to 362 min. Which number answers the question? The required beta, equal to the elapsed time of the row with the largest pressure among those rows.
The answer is 348.0 min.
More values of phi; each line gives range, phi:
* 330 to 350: 1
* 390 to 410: 1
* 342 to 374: 0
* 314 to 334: 1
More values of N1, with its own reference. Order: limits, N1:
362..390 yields 77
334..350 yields 54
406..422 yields -40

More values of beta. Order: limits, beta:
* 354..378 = 368.0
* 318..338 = 328.0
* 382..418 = 384.0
